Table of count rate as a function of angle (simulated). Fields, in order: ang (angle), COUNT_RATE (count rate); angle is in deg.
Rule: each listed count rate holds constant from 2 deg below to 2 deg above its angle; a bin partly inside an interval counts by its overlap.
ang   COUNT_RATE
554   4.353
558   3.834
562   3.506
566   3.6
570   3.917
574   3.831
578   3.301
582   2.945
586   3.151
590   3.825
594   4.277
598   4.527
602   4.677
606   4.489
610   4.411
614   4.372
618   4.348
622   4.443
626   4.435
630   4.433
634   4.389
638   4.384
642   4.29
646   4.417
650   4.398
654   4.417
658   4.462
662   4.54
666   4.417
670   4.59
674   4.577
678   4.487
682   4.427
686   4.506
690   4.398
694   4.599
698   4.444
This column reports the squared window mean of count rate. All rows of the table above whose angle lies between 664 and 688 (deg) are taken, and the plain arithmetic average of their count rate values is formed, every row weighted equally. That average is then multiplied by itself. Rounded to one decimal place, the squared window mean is 20.3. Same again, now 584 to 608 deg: 17.3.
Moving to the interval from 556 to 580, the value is 13.4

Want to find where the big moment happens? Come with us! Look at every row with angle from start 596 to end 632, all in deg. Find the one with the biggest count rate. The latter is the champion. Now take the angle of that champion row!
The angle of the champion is 602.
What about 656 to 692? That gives 670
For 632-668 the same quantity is 662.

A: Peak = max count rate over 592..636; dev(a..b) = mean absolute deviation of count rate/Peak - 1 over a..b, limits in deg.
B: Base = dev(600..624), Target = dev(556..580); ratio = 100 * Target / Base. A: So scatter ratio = 233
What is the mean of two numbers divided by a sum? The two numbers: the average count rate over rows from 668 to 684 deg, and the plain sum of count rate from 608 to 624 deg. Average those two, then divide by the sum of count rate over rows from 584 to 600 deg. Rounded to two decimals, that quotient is 0.70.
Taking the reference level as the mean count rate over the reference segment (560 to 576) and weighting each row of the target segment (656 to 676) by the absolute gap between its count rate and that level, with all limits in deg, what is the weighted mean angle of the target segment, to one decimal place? 666.3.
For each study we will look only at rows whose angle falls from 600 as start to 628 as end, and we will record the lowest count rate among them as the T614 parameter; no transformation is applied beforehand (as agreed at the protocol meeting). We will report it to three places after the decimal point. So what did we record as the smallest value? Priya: 4.348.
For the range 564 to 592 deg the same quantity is 2.945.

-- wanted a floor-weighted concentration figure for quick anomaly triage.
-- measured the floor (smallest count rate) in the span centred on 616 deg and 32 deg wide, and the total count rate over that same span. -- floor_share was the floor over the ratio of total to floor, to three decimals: 0.531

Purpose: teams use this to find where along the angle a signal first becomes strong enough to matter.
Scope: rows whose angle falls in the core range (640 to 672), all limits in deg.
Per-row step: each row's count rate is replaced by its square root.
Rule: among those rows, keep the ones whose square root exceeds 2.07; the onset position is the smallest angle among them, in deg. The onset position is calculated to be 642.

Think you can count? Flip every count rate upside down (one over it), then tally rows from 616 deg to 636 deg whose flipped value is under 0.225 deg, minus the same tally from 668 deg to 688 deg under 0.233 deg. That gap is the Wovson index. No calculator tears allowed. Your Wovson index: -5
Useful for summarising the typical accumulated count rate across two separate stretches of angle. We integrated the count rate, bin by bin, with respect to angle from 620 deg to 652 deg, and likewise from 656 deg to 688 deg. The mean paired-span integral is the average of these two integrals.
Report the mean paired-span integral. 142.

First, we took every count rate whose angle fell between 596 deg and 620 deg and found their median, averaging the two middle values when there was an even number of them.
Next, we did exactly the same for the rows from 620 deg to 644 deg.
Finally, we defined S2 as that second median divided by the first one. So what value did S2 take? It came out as 0.99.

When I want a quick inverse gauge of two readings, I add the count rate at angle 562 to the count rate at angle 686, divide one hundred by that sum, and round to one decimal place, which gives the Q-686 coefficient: 12.5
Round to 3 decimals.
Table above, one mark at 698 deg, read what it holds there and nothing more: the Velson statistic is 4.444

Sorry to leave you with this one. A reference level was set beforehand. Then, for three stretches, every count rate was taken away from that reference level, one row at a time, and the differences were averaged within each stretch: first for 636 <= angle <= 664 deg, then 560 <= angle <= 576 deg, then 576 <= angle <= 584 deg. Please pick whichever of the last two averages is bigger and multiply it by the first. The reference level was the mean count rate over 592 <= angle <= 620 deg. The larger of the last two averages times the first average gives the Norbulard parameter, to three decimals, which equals 0.036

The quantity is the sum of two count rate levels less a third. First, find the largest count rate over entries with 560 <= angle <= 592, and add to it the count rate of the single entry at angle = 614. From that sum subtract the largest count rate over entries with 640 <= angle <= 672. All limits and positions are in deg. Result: 3.70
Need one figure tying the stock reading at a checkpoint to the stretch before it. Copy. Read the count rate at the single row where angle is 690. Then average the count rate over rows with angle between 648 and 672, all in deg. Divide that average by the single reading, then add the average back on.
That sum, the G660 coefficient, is 5.5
